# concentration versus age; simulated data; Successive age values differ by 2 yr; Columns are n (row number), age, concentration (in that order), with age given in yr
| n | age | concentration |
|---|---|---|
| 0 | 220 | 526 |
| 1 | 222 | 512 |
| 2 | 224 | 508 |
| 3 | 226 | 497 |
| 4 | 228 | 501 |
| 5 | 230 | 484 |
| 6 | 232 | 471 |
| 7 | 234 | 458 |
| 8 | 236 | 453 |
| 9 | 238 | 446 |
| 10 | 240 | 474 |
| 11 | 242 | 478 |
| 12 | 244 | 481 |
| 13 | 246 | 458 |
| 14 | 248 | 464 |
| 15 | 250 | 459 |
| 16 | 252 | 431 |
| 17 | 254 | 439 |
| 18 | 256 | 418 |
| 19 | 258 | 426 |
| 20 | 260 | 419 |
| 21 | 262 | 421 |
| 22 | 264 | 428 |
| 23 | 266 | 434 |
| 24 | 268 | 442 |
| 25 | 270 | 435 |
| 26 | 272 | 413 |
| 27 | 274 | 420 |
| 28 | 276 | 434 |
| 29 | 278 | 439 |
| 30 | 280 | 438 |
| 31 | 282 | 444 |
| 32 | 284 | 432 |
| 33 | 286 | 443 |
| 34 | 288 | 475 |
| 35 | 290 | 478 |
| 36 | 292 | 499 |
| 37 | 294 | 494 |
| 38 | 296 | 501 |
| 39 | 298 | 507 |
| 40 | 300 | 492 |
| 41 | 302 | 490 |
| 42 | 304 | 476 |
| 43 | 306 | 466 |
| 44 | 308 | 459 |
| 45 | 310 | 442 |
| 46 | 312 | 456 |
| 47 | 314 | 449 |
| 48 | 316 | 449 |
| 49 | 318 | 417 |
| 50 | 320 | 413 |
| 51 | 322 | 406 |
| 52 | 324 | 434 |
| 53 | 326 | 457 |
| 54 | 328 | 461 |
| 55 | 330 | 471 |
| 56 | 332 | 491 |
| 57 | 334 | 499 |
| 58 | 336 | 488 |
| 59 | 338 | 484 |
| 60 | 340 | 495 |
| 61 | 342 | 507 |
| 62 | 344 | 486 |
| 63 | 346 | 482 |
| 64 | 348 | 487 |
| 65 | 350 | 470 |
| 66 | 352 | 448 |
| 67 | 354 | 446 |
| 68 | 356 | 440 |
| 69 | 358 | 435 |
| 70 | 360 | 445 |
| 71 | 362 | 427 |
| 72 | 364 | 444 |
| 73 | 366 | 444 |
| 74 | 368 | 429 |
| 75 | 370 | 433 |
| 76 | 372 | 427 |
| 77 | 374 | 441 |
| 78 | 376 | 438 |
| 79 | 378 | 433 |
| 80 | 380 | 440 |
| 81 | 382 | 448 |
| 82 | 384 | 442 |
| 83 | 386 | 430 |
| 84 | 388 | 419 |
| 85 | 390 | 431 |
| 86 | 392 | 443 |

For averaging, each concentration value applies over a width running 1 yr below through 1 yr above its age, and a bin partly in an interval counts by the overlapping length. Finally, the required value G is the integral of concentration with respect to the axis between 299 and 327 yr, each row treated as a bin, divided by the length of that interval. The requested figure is 450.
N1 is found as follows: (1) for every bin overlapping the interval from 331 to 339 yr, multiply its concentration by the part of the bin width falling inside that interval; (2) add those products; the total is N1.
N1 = 3924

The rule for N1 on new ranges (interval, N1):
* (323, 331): 3646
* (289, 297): 3944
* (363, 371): 3500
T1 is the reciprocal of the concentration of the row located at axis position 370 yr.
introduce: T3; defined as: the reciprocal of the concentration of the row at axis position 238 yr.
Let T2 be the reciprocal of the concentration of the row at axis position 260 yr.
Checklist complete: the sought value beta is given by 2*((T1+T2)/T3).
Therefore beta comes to 4.19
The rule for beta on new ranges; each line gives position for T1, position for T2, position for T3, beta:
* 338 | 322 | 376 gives 3.97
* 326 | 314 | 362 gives 3.77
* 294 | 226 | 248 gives 3.75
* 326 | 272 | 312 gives 4.20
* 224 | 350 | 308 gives 3.76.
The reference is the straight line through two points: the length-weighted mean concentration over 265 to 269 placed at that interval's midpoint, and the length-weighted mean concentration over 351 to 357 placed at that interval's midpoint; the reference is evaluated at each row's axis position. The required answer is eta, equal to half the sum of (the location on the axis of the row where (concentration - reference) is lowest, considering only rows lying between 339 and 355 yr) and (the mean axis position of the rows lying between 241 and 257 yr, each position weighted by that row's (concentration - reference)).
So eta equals 298.8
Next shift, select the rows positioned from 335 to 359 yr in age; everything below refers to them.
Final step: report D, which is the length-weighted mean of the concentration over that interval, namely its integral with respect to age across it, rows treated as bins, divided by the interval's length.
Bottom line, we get 472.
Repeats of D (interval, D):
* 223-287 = 450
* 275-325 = 457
